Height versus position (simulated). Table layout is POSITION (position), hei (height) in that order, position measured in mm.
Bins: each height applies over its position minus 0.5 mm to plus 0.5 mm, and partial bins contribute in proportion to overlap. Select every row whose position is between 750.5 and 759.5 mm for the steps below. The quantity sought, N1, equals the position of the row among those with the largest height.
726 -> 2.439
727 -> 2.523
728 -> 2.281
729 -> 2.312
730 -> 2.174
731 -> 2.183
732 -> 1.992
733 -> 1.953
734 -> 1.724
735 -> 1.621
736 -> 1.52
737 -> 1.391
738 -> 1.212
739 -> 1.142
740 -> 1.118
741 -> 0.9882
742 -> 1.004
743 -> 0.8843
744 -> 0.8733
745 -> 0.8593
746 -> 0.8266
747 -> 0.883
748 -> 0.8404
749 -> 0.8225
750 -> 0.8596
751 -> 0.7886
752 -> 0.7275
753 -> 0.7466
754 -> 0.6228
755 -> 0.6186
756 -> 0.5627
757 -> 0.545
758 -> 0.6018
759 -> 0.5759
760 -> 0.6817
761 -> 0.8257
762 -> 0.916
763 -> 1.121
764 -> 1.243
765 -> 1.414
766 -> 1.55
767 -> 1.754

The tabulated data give 751 mm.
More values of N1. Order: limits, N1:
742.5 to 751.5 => 743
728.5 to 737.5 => 729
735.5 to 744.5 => 736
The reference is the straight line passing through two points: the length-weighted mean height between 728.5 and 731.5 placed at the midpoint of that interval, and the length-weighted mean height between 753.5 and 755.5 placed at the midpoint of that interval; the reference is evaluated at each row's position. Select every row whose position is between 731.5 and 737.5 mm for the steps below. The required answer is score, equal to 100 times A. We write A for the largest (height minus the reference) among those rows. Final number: -7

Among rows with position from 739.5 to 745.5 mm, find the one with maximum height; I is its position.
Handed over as 740 mm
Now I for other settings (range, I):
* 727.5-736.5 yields 729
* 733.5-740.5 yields 734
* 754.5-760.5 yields 760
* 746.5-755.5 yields 747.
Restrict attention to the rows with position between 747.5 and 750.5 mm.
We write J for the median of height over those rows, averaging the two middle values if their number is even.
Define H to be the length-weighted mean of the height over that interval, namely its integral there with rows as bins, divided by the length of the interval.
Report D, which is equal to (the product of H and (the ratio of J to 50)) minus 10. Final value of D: -9.99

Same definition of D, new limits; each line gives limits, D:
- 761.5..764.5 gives -9.98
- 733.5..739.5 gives -9.96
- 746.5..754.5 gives -9.99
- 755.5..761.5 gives -9.99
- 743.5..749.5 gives -9.99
